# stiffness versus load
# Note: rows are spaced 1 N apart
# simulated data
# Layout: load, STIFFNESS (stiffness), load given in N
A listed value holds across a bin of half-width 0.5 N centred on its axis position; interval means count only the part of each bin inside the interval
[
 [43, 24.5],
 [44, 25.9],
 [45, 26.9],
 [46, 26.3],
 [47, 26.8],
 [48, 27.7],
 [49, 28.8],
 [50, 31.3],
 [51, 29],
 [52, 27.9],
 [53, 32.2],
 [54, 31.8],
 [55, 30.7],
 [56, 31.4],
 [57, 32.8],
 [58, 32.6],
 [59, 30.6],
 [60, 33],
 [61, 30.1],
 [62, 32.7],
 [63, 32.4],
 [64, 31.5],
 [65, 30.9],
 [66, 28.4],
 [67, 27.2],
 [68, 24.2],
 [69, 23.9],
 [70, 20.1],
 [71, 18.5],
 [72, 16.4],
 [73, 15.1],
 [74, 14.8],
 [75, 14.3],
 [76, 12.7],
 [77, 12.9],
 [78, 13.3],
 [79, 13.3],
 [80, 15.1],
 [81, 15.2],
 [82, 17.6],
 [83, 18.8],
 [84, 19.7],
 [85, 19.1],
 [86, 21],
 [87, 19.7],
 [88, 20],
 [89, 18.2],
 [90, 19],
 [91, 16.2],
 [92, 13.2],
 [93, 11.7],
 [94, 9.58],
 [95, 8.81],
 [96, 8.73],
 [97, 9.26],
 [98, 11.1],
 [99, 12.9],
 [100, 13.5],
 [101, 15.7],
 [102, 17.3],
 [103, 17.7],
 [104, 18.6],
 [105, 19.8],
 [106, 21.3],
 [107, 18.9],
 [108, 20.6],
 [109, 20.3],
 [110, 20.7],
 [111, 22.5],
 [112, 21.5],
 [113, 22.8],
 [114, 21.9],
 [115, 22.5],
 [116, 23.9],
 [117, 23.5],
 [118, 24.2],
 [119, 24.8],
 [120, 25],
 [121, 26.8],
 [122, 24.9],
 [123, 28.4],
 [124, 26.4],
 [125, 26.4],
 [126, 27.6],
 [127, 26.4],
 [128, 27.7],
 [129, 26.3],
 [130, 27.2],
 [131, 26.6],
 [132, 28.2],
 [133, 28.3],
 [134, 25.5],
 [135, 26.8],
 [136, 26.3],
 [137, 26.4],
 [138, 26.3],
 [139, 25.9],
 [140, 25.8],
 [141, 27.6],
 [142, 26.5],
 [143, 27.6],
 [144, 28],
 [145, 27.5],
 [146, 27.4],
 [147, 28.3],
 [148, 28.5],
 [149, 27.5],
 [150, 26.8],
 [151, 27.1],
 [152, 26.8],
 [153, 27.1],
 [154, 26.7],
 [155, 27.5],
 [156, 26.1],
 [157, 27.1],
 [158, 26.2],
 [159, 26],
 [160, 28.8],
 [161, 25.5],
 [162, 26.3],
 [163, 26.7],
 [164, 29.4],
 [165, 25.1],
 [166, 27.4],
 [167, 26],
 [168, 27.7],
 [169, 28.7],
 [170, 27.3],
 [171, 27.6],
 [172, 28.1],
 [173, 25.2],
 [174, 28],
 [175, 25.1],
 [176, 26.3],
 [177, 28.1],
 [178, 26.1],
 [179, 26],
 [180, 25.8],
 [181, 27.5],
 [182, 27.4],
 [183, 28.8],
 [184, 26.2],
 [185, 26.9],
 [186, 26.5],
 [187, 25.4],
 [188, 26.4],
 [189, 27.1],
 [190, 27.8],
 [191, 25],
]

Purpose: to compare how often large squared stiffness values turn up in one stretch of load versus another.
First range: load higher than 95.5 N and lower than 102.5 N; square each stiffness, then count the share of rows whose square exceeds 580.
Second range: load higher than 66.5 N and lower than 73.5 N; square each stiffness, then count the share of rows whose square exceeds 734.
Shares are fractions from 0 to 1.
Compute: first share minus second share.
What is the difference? -0.14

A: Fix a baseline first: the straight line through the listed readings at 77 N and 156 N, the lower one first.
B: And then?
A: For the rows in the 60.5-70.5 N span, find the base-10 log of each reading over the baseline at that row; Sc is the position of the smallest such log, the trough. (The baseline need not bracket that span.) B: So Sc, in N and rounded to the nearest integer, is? 70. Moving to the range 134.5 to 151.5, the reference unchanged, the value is 150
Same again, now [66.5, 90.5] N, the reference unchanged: 76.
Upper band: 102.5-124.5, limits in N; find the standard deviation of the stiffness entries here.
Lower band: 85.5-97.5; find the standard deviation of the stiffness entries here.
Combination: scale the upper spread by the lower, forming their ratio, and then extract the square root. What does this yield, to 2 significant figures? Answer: 0.76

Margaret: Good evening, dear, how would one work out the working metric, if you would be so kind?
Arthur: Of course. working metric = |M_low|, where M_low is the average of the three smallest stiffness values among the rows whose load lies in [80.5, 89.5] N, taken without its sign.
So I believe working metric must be 17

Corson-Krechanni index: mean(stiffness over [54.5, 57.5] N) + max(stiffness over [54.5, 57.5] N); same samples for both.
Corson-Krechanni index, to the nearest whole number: 64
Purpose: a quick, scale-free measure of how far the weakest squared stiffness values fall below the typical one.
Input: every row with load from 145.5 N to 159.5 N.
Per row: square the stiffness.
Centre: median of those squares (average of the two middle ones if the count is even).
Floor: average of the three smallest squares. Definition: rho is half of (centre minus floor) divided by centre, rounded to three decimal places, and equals 0.036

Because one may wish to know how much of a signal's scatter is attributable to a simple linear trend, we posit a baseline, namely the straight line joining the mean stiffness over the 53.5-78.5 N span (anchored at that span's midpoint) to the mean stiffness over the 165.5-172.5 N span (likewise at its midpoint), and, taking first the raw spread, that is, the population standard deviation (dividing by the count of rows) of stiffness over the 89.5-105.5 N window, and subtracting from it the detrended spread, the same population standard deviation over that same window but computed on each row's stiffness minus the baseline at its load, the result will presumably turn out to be 0.05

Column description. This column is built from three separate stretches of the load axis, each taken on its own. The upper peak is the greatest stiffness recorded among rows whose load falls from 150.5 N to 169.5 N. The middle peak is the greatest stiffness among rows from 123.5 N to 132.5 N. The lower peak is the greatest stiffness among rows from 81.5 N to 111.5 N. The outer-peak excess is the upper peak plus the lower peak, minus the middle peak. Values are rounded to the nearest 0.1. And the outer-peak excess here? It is 23.7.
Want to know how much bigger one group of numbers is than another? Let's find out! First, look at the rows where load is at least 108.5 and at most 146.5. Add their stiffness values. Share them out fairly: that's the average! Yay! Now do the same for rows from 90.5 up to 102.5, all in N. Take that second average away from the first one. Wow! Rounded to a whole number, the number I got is 13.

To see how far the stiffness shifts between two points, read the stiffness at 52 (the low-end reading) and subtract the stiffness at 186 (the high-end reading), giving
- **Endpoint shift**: 1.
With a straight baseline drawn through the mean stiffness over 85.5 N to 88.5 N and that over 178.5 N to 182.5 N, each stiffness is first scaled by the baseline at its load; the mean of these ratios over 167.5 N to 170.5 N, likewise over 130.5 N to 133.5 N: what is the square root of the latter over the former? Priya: 1.05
